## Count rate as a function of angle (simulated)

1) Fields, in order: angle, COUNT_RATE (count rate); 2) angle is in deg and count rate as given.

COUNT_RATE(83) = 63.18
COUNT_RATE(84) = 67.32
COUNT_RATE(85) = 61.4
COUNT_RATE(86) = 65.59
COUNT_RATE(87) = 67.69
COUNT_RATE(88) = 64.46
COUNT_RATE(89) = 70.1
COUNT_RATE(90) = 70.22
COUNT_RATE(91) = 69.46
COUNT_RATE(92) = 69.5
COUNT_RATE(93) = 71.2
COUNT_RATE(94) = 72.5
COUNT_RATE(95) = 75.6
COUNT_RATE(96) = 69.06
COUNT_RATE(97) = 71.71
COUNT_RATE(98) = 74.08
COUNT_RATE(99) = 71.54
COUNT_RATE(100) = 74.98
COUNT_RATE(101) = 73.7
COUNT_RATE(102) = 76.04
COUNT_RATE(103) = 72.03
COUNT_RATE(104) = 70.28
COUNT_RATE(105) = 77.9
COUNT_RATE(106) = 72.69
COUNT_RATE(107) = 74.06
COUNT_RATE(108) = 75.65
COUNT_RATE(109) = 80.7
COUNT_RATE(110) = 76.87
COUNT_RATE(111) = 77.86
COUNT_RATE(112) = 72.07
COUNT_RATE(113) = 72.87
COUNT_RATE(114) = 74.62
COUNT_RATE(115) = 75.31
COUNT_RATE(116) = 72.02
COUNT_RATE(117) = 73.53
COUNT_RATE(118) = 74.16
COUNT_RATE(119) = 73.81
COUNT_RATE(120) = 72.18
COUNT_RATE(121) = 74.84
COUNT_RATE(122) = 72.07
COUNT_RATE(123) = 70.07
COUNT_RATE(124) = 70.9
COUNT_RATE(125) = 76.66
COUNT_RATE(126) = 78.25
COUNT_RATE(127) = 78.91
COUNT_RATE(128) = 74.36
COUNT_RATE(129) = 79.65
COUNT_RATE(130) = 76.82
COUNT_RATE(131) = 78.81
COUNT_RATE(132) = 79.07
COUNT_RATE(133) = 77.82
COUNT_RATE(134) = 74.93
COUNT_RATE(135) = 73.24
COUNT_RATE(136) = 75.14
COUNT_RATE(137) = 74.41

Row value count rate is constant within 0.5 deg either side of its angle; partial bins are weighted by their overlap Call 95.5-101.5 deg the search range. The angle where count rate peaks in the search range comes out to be 100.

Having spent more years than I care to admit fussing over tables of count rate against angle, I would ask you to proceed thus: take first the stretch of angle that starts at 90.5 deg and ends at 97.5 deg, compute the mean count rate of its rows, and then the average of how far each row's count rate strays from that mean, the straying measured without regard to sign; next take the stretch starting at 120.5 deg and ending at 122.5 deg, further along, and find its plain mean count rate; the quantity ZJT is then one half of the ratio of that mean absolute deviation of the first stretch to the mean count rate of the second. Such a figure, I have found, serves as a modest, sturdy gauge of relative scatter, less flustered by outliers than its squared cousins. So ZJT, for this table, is 0.012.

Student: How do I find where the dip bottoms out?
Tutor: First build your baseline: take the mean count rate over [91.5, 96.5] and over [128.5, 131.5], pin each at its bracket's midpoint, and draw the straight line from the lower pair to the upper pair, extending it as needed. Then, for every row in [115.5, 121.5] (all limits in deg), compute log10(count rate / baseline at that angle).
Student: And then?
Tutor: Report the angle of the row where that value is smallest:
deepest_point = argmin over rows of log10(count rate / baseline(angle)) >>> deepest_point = 120 deg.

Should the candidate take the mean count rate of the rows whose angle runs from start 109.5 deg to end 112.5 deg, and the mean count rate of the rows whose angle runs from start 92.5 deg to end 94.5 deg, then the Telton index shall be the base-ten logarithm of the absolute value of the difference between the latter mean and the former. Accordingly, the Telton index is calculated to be 0.6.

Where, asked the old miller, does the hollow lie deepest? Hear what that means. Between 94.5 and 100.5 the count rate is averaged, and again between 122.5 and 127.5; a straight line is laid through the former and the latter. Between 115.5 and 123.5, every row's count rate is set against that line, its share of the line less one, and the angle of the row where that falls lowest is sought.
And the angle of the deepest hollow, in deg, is 123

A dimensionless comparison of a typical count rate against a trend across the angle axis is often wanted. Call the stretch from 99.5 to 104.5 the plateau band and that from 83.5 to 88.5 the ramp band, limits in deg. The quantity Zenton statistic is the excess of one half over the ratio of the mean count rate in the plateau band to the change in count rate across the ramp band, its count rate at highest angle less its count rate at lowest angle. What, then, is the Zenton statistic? 26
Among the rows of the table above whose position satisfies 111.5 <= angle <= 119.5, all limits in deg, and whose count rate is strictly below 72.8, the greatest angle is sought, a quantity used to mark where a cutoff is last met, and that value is 116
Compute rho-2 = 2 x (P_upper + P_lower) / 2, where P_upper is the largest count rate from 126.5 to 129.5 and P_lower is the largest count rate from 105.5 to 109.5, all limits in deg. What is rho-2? 160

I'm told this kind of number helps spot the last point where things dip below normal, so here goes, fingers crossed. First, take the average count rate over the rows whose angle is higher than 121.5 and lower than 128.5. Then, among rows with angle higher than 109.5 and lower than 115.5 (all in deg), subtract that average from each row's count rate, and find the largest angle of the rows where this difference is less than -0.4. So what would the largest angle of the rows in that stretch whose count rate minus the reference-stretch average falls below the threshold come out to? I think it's 113 deg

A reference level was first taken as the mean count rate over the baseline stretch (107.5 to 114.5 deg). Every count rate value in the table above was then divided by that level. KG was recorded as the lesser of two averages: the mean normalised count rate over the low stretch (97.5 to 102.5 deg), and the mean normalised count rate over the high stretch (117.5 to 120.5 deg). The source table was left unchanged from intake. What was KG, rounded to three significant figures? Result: 0.968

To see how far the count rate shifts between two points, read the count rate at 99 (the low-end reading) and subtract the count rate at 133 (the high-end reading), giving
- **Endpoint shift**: -6.3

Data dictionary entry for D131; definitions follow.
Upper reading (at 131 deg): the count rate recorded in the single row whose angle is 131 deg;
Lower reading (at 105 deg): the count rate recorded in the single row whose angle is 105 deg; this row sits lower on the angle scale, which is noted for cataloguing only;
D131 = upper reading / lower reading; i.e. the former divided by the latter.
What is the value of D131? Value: 1.01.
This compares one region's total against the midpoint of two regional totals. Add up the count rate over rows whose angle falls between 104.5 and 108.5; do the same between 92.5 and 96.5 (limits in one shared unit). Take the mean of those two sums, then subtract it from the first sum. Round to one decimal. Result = 6.0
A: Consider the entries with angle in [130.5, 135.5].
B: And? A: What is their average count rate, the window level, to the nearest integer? 77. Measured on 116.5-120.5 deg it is 73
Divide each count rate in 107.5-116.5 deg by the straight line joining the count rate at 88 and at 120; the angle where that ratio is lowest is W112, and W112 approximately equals 116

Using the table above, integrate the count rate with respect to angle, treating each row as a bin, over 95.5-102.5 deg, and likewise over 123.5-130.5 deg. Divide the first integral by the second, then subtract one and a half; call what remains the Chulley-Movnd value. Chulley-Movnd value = -0.55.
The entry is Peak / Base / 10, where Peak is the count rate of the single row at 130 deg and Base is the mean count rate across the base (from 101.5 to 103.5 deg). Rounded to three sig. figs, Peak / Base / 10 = 0.104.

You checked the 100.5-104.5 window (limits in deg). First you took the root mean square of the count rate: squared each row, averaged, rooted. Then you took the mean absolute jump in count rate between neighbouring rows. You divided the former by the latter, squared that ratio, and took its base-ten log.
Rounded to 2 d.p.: 2.86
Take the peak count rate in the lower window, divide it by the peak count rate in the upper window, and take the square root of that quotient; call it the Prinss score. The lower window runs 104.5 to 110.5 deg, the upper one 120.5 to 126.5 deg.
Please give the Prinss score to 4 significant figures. 1.016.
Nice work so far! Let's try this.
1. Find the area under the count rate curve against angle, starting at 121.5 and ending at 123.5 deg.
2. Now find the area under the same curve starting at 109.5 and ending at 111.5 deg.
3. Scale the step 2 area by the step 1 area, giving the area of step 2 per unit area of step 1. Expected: 1.09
